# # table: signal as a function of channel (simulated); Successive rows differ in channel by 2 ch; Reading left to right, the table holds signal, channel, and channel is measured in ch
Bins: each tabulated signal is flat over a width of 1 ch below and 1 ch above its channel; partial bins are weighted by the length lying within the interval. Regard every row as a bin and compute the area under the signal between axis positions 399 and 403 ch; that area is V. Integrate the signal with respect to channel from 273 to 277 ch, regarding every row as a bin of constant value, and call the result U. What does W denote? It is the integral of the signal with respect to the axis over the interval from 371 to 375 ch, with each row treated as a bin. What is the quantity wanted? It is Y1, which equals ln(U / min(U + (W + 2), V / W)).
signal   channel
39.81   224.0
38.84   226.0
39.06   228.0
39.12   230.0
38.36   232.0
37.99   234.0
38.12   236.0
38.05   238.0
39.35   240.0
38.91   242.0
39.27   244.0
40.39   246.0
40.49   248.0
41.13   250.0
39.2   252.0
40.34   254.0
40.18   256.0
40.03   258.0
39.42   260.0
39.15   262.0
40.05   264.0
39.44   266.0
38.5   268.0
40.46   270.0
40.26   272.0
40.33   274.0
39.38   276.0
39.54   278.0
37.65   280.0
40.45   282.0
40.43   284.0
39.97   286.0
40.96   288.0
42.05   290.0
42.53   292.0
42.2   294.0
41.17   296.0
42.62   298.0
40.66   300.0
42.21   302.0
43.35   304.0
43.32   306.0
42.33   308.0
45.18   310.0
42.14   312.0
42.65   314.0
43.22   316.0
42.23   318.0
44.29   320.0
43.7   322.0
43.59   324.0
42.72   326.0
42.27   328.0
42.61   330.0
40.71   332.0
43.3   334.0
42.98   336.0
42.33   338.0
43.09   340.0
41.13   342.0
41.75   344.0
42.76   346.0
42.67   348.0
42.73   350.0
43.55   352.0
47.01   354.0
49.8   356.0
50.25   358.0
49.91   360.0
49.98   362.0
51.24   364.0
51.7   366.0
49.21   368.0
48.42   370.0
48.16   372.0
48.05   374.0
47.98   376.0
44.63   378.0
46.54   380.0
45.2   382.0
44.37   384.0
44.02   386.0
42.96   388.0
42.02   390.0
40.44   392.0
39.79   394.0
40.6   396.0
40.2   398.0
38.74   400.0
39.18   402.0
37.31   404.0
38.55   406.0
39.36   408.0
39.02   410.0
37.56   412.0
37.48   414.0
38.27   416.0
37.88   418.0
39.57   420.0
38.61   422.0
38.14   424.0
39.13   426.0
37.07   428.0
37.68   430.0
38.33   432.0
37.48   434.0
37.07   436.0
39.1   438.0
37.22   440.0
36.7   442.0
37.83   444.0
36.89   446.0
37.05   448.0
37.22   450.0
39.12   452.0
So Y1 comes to 5.28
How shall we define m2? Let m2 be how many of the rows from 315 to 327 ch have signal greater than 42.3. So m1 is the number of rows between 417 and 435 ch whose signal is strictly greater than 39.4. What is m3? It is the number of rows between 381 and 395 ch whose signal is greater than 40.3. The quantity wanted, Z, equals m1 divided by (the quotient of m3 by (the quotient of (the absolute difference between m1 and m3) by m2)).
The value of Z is 0.17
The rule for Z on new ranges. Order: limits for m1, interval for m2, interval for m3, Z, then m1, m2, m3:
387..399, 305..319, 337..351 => 0.17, 6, 5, 7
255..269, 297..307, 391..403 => 2.50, 5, 3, 2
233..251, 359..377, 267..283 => 0.00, 3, 9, 3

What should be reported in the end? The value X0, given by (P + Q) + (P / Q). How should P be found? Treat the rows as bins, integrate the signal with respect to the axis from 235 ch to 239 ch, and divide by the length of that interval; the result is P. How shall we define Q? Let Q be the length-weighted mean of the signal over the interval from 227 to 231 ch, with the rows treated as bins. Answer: 78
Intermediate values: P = 38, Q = 39.1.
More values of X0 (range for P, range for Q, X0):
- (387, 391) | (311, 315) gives 86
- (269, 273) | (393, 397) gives 82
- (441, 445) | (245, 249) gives 79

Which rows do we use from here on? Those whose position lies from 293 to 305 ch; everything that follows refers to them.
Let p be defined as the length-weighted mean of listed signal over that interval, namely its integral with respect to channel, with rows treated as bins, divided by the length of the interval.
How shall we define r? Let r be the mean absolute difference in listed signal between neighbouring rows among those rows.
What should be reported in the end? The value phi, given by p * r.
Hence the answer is 60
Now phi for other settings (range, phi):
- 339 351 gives 32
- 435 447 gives 49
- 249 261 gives 32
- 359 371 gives 51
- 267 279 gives 27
